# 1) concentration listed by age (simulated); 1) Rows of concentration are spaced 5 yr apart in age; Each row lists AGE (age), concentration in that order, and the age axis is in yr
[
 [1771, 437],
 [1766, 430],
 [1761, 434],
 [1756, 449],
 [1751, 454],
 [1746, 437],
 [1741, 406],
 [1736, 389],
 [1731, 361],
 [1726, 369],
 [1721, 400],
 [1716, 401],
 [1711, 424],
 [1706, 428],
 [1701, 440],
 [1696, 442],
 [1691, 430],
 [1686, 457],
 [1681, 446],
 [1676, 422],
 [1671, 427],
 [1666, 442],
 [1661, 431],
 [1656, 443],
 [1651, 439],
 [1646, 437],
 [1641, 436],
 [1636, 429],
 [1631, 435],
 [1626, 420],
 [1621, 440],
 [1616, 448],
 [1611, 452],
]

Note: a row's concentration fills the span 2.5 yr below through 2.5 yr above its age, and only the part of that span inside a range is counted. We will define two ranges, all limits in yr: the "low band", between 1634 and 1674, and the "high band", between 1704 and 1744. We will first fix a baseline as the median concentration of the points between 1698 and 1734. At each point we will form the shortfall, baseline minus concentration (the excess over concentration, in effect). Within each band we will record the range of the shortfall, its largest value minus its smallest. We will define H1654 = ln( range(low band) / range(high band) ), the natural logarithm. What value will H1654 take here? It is -1.4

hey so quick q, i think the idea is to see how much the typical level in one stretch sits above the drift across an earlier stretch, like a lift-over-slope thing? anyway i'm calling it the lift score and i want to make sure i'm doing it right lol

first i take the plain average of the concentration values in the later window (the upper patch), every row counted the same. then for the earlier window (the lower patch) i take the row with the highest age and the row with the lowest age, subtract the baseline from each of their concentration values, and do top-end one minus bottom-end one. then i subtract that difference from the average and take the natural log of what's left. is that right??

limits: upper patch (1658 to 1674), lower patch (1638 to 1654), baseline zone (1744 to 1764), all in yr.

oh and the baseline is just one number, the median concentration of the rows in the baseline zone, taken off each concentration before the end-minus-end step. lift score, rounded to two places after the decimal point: 6.06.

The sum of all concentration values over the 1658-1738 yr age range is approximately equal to 6709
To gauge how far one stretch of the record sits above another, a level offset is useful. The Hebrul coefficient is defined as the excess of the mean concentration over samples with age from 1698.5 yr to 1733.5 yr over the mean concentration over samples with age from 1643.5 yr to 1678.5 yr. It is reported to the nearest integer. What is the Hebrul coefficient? -31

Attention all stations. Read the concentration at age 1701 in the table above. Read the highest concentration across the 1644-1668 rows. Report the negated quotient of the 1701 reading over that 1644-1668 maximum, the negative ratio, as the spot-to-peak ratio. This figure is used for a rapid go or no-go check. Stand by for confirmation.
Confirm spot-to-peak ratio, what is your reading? -0.993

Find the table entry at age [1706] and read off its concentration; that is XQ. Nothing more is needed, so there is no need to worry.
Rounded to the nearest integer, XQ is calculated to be 428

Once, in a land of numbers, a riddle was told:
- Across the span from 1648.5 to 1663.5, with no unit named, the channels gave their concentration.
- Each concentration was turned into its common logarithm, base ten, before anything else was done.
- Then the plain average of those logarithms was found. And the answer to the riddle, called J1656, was 2.64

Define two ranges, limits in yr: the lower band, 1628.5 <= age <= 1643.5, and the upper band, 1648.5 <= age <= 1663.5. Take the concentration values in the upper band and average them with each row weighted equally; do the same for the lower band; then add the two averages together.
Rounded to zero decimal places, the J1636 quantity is 871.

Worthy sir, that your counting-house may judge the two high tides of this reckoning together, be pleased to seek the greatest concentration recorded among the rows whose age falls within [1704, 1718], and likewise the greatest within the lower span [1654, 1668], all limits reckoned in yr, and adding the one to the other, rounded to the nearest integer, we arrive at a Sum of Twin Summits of 871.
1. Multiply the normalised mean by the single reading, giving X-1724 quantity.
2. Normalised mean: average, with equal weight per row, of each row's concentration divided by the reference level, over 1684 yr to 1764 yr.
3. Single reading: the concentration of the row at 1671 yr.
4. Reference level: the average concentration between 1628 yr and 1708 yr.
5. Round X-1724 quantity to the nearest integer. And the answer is 411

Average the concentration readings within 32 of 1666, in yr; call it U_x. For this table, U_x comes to 437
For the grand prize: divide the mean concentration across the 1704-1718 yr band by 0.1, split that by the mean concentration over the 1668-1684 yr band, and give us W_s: 9.7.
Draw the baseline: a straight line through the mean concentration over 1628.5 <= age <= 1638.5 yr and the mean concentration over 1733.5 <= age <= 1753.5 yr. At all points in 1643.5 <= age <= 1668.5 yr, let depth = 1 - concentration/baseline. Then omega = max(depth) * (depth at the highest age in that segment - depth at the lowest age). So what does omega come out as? 0.0001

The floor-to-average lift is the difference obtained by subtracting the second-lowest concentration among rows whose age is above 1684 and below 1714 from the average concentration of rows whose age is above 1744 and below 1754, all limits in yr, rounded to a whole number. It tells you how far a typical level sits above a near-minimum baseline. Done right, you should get 18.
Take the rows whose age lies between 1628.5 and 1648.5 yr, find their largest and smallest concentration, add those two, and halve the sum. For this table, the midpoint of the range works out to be 433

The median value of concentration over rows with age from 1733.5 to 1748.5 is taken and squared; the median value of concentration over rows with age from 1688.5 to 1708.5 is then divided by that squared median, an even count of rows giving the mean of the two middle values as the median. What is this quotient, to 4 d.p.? 0.0026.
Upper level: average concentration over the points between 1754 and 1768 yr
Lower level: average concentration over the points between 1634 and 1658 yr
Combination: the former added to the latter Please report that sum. 874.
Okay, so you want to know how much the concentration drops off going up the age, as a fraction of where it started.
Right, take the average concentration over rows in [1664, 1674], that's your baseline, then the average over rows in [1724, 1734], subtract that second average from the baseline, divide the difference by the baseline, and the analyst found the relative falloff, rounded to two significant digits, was 0.16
